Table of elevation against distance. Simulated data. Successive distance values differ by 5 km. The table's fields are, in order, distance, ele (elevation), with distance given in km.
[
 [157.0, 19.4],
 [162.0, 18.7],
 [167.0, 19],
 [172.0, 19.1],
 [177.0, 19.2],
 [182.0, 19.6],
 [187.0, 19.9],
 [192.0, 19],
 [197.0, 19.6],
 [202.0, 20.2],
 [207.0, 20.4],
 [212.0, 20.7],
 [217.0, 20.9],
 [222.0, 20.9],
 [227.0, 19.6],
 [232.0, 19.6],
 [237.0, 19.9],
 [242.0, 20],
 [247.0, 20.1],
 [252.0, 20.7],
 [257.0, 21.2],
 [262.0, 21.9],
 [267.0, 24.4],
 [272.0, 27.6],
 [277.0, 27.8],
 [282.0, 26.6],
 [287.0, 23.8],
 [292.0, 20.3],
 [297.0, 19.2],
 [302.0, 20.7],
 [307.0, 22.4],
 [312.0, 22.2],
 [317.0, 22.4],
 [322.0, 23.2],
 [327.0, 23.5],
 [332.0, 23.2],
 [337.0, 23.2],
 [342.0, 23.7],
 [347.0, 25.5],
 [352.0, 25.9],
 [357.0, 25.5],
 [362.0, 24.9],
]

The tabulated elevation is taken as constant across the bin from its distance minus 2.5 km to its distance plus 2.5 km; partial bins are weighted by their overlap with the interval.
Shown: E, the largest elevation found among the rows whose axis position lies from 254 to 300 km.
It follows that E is 27.8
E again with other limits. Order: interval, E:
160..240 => 20.9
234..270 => 24.4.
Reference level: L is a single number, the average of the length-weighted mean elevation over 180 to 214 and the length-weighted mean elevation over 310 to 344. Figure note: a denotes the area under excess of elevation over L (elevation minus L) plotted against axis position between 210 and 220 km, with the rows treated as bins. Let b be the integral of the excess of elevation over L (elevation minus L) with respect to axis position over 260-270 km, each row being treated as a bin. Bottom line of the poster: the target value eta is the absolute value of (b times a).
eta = 131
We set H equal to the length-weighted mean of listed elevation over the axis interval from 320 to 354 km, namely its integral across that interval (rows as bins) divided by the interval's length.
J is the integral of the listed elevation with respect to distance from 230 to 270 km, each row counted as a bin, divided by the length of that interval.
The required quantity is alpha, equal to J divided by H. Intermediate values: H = 24.0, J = 21.1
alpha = 0.88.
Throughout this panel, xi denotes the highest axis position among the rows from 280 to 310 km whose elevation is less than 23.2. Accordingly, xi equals 307.0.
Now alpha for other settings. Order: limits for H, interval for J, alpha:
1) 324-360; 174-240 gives 0.82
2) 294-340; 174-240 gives 0.90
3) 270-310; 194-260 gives 0.86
